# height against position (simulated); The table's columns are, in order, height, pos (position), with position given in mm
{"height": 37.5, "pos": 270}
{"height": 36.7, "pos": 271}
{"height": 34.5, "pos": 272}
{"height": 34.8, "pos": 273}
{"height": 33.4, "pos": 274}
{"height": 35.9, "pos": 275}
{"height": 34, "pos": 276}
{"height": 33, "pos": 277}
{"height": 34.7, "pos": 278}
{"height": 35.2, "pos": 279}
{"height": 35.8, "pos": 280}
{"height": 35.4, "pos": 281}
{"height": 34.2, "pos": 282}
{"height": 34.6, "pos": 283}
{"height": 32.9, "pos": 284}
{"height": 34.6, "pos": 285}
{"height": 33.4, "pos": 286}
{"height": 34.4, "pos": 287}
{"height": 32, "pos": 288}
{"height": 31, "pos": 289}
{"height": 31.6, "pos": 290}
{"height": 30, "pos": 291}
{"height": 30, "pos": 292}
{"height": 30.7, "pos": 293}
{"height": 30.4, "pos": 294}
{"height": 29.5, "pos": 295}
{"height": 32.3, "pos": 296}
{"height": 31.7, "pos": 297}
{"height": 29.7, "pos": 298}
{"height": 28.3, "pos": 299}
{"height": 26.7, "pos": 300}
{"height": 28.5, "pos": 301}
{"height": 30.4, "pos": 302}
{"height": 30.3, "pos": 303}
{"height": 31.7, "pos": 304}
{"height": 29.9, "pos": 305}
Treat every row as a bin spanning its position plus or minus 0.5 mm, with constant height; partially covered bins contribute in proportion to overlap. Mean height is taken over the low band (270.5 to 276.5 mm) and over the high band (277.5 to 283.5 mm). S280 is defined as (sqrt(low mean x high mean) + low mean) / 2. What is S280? 34.9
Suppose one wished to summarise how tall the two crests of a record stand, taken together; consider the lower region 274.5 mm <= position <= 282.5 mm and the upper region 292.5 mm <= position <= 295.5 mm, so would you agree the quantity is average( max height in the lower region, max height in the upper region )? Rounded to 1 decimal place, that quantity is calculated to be 33.3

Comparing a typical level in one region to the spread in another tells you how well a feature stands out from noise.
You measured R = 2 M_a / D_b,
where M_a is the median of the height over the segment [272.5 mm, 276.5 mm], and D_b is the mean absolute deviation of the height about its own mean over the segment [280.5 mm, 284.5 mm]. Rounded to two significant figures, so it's 95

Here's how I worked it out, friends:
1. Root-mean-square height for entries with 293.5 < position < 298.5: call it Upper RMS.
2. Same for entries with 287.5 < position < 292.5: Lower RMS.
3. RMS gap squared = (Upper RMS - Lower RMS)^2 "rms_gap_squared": 0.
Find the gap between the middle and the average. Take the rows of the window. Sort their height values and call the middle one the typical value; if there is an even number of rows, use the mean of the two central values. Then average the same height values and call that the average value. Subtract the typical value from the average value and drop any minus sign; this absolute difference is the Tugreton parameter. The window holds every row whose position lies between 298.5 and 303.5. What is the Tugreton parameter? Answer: 0.34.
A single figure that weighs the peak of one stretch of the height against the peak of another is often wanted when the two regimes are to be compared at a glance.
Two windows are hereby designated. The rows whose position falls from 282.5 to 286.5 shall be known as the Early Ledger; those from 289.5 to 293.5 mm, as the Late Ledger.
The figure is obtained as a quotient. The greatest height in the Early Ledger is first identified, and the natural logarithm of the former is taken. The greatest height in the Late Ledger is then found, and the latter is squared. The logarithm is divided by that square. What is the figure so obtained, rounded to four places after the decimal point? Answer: 0.0035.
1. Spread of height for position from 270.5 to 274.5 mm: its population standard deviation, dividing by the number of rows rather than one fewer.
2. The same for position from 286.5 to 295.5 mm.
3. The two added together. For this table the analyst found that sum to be 2.6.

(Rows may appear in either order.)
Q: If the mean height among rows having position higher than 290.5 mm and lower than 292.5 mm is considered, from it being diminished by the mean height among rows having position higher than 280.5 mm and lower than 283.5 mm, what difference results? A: -4.7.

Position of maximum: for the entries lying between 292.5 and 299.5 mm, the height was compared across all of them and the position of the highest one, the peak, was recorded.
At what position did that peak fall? 296 mm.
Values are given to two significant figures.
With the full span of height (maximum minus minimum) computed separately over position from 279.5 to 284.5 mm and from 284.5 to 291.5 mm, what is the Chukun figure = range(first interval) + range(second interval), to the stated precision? 7.5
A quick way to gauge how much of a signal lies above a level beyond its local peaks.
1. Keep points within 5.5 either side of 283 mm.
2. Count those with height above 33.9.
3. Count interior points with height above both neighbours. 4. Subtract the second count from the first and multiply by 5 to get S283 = 20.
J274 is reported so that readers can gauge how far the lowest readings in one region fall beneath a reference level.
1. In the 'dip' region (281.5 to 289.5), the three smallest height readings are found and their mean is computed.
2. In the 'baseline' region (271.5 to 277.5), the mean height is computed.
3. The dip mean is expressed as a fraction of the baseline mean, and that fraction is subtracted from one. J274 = 0.067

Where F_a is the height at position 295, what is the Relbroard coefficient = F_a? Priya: 29.5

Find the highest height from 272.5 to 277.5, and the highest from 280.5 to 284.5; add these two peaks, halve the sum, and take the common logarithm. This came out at 1.55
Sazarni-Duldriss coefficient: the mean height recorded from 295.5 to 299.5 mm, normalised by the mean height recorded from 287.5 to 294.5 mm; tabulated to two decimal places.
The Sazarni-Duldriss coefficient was 0.99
